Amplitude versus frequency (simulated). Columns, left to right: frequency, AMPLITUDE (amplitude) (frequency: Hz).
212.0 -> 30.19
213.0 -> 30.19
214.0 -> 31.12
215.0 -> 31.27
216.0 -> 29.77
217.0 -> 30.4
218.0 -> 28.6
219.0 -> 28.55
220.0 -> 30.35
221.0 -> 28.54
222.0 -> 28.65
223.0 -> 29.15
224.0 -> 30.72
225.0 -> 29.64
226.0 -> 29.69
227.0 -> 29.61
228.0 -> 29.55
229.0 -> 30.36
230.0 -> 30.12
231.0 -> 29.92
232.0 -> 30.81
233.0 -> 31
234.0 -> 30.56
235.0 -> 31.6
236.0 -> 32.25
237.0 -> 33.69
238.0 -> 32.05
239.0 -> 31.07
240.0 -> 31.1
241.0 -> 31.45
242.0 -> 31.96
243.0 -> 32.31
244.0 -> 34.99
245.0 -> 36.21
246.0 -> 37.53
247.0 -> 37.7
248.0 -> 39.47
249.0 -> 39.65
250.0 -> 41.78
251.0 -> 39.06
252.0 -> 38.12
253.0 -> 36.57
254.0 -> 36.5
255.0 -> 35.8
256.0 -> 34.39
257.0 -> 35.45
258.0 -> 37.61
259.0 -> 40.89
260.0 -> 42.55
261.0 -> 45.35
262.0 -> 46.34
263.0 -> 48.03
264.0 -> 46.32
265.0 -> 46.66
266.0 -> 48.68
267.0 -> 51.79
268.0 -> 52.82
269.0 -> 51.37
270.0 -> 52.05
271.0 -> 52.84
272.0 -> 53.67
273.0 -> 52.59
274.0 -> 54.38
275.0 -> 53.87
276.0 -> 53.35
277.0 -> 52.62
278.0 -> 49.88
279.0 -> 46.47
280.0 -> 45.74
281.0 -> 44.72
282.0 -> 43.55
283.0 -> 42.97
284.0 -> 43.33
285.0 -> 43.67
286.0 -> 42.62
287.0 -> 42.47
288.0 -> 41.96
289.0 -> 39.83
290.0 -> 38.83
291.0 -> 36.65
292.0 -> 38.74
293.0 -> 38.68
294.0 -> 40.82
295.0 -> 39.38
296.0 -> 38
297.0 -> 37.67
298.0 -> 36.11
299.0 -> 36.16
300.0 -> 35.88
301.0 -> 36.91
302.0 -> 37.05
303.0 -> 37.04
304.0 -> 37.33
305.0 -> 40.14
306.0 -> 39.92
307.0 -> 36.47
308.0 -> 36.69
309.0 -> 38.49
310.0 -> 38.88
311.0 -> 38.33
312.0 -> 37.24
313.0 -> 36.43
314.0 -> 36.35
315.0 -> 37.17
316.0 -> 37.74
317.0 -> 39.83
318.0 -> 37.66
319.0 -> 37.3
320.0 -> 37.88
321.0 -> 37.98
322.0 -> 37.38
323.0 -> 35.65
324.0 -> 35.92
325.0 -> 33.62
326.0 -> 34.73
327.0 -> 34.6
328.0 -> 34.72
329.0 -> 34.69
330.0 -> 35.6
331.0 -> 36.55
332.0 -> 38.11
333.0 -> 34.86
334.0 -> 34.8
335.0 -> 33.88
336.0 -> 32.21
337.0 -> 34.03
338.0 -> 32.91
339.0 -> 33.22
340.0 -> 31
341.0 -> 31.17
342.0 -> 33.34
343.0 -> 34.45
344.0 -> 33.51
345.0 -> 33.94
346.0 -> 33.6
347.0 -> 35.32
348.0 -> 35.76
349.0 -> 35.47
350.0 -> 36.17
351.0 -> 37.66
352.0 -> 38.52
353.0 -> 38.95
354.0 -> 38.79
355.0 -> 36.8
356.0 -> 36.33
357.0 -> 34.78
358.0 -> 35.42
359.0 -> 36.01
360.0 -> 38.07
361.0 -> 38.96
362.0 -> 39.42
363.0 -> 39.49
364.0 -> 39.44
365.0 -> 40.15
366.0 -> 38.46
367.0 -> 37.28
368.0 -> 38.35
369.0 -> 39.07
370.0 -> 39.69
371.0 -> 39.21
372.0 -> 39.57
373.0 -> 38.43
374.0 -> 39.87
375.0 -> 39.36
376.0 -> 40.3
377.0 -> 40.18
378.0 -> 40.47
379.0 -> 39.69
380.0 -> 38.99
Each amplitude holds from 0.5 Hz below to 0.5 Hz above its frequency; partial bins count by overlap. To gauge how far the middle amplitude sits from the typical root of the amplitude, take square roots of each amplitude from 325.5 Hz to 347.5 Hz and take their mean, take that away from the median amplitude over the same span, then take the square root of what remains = 5.3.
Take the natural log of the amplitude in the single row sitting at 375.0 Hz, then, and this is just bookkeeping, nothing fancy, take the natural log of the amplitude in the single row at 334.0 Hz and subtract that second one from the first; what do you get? 0.12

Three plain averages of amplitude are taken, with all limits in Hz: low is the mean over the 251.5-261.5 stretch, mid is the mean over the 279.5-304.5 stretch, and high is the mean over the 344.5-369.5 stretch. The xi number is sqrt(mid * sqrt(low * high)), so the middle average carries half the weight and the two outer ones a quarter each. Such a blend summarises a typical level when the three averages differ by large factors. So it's 38.8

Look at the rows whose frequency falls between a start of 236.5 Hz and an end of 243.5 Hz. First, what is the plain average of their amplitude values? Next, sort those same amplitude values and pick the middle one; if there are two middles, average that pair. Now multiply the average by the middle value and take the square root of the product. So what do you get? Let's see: 32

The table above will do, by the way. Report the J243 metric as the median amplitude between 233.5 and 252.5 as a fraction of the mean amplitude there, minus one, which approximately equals -0.034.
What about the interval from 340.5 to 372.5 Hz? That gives 0.013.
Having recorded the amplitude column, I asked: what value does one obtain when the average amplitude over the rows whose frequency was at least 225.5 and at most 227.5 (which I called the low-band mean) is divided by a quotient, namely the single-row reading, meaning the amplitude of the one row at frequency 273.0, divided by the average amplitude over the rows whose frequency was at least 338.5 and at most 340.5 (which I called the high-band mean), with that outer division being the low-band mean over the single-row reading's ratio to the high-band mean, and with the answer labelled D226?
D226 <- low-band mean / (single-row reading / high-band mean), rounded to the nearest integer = 18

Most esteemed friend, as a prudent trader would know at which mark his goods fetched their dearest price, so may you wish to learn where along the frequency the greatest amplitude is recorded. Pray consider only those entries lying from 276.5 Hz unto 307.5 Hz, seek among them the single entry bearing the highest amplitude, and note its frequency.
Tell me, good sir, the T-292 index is 277.0 Hz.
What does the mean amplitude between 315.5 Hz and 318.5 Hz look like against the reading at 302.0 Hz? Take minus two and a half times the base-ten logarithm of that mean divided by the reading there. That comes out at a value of -0.04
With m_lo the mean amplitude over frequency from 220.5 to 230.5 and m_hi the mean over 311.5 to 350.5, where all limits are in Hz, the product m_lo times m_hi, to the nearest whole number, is 1045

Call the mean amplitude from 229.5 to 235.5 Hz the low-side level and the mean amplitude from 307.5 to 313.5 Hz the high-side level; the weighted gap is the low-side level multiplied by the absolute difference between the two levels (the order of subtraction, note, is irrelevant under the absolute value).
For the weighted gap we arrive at 215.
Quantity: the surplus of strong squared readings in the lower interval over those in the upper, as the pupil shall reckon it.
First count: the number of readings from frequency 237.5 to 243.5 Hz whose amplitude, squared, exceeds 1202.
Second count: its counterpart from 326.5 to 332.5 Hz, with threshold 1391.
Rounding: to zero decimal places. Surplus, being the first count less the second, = -1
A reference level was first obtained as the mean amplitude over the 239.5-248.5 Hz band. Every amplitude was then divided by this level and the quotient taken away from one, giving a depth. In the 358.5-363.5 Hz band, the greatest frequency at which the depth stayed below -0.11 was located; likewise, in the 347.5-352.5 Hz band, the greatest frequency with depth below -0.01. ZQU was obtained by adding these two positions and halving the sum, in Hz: 357.5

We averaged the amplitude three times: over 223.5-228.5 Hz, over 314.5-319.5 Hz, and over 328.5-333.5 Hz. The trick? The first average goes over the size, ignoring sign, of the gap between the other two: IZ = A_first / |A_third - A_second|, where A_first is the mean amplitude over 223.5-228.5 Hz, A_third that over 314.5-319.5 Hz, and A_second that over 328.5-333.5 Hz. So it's 15.1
